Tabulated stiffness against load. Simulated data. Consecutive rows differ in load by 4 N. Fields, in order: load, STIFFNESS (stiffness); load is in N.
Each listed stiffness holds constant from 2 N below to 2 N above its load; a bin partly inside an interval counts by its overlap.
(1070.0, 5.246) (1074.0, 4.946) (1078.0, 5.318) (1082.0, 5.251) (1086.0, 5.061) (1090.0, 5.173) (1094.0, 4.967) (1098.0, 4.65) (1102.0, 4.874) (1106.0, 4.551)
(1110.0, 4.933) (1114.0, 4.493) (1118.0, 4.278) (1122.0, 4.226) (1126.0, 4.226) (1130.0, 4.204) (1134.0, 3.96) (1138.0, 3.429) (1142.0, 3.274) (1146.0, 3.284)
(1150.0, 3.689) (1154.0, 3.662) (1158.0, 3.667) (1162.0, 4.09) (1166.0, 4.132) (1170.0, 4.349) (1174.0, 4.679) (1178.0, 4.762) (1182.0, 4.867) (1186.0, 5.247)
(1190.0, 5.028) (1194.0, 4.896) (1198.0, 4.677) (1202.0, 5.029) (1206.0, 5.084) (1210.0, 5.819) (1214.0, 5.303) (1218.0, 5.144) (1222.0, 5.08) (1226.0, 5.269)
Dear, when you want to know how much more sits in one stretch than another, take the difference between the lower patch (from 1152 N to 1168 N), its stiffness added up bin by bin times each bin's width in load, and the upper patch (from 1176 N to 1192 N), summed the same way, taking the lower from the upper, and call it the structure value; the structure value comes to 17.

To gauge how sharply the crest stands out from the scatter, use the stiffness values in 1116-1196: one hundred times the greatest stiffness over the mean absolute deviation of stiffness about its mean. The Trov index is 1143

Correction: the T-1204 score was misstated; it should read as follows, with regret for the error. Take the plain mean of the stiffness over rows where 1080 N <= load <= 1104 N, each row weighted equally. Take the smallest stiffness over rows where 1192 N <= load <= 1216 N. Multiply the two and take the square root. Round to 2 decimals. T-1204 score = 4.83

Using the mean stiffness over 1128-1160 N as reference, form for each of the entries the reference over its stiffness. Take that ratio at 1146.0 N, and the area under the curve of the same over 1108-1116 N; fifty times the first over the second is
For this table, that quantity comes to 9.0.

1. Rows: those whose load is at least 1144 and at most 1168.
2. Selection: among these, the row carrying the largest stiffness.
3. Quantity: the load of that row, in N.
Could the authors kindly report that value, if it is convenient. 1166.0 N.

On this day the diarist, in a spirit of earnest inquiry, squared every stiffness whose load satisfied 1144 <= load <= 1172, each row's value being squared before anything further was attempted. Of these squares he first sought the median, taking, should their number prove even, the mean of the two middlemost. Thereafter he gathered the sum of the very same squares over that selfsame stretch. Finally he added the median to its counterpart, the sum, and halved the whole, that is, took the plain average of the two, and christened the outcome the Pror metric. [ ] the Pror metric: 59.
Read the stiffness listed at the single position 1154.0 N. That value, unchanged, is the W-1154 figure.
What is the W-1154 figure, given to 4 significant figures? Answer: 3.662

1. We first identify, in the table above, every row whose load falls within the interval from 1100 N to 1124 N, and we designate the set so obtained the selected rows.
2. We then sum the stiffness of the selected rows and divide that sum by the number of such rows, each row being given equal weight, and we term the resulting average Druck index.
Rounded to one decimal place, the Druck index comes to 4.6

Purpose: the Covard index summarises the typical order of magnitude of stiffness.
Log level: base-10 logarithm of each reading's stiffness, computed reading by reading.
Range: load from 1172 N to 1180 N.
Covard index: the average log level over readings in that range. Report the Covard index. 0.67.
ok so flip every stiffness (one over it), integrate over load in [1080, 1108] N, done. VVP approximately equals 5.69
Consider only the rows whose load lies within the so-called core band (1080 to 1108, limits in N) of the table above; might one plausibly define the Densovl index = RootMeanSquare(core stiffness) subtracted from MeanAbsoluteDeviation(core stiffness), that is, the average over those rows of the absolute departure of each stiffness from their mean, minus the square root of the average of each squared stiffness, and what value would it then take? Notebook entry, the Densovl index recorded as -4.7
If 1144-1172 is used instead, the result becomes -3.6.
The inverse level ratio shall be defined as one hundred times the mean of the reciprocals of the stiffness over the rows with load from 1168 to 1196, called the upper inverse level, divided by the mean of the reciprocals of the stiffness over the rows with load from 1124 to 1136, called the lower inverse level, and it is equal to 86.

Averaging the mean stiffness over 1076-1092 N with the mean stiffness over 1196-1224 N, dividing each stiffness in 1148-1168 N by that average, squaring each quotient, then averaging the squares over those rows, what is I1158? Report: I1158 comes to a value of 0.55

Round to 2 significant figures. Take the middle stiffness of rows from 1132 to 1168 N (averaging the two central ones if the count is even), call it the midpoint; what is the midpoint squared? 13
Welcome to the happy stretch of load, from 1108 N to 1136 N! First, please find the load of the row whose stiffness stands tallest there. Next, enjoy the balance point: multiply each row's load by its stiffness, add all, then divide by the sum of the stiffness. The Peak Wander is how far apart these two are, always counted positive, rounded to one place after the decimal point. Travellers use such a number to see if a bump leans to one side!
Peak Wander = 11.5 N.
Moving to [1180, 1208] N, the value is 8.0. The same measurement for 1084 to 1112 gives 7.8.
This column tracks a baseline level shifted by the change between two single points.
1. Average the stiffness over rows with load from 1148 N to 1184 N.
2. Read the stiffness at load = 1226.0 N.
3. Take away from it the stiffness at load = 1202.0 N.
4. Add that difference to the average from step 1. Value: 4.5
